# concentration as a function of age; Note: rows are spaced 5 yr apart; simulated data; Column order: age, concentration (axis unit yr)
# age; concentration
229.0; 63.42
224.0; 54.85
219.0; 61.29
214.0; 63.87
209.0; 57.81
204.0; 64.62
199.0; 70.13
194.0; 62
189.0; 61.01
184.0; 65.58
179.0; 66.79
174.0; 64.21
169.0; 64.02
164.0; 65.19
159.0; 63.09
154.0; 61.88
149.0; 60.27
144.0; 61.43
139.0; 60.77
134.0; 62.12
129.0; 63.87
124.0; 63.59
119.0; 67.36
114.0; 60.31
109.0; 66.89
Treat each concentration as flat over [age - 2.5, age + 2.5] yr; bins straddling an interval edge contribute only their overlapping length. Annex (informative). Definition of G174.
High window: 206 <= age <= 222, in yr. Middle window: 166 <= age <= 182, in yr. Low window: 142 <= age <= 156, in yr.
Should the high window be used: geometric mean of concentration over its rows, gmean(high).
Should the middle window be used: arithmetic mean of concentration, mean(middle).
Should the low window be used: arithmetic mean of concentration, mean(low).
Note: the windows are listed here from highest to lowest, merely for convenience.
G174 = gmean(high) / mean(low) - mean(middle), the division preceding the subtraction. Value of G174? -64.0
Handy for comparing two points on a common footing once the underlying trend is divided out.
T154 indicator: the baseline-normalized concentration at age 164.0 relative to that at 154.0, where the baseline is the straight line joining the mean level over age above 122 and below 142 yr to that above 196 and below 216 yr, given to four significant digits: 1.050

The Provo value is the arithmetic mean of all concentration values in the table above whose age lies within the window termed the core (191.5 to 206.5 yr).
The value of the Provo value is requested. 65.6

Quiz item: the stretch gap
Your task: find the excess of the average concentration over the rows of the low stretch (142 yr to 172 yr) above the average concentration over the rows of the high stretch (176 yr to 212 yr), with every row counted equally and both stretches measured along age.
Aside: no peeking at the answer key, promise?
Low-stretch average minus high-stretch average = -1.3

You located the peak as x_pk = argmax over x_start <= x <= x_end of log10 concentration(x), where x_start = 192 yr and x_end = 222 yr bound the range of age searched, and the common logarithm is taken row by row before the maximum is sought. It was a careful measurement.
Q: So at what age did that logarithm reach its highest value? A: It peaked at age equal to 199.0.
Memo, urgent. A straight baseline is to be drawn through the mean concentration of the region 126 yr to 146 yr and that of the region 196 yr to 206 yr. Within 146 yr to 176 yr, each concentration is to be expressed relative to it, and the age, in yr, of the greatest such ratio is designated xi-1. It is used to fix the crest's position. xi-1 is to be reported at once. 164.0 yr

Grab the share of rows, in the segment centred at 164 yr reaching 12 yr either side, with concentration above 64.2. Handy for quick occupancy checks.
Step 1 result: 0.40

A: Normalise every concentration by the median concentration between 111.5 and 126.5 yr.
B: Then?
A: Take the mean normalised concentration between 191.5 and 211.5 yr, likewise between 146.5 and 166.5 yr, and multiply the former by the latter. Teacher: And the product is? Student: 0.99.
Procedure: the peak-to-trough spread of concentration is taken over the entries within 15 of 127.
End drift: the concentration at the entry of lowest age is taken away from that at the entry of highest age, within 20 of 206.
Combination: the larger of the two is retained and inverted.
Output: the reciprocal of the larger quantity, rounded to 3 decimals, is 0.142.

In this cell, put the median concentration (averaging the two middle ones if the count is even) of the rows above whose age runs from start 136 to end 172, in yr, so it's 61.9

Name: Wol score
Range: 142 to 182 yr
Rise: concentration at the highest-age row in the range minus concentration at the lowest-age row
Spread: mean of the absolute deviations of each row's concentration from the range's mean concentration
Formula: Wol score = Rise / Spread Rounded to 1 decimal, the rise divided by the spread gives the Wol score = 3.2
